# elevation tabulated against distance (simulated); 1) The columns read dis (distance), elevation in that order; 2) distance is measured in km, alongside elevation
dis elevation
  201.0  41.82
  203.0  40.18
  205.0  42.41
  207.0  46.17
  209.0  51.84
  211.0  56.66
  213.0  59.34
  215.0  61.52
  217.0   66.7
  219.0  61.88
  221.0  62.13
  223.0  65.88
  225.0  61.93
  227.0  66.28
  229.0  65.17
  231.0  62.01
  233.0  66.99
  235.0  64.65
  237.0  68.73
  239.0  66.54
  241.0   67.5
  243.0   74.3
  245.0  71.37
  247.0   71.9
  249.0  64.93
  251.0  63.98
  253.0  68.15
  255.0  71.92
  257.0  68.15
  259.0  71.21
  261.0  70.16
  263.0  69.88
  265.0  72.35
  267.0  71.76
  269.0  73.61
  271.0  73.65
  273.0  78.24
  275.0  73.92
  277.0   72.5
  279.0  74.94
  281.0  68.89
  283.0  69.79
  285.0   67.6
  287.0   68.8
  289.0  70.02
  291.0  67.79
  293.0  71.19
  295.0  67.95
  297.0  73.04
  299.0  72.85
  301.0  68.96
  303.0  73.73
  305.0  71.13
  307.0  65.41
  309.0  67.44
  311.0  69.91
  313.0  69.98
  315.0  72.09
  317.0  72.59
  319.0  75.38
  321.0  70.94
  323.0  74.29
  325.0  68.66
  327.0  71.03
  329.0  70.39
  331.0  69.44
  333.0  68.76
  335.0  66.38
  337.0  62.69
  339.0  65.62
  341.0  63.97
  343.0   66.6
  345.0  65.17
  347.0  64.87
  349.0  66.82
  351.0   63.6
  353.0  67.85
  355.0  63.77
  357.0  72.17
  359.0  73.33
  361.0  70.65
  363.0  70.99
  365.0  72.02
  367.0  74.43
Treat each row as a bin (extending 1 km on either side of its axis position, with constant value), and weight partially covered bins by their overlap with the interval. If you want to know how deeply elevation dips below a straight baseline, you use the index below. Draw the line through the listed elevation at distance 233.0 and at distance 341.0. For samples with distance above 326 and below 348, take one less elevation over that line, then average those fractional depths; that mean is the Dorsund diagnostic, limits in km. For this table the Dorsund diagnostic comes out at -0.043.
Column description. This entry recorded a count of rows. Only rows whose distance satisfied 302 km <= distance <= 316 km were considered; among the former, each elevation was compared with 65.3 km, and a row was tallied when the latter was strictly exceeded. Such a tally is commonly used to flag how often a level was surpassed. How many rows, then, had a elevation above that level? 7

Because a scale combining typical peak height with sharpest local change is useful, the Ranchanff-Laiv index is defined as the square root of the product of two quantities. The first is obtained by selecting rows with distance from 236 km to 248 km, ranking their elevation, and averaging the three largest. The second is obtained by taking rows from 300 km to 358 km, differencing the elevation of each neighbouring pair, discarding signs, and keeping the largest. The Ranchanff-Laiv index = 24.7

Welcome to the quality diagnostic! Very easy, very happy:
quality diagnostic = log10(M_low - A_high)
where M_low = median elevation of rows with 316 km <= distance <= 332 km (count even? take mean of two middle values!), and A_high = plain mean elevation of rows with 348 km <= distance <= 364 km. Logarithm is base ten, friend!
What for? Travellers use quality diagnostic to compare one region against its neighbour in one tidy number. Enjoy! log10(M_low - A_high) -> 0.37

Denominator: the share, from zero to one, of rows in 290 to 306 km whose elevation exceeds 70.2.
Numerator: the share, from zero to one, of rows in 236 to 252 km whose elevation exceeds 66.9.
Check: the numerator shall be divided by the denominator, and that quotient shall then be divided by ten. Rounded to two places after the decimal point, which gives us 0.10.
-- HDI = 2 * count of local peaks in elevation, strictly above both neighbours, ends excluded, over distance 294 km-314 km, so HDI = 4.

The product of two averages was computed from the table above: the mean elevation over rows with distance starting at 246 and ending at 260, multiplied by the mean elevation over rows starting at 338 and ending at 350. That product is 4494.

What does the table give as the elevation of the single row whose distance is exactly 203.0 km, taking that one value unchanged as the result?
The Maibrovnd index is 40.18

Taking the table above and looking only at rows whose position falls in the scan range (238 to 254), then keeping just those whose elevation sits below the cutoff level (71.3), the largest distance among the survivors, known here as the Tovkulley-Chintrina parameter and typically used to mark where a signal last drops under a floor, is 253.0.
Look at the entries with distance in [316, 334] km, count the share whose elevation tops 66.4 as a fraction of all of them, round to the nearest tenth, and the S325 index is 1.0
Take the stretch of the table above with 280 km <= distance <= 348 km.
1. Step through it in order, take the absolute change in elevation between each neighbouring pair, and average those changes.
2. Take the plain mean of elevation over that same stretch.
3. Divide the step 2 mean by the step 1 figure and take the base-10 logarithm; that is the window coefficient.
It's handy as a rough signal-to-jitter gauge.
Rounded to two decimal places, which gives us 1.46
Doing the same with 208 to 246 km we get 1.28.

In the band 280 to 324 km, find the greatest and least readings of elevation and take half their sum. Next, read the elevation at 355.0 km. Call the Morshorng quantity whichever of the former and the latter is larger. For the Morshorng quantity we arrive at 70.4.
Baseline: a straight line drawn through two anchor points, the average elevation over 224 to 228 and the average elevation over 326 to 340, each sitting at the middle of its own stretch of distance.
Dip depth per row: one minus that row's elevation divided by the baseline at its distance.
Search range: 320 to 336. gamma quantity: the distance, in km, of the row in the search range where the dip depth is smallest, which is 323.0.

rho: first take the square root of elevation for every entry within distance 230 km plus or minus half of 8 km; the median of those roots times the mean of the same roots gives 65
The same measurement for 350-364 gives 70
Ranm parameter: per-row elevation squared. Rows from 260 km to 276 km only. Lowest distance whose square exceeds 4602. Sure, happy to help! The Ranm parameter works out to 261.0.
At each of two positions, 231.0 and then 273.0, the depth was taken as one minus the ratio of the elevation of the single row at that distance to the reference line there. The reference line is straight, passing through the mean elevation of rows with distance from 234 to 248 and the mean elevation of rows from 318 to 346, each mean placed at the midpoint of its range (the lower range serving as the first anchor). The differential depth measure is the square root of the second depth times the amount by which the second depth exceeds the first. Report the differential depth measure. 0.18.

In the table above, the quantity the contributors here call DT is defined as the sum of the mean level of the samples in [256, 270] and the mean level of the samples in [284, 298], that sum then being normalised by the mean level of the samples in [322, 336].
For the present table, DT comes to 2.01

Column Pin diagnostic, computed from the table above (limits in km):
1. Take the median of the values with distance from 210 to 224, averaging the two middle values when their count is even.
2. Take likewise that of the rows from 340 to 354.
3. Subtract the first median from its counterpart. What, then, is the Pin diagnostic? 3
